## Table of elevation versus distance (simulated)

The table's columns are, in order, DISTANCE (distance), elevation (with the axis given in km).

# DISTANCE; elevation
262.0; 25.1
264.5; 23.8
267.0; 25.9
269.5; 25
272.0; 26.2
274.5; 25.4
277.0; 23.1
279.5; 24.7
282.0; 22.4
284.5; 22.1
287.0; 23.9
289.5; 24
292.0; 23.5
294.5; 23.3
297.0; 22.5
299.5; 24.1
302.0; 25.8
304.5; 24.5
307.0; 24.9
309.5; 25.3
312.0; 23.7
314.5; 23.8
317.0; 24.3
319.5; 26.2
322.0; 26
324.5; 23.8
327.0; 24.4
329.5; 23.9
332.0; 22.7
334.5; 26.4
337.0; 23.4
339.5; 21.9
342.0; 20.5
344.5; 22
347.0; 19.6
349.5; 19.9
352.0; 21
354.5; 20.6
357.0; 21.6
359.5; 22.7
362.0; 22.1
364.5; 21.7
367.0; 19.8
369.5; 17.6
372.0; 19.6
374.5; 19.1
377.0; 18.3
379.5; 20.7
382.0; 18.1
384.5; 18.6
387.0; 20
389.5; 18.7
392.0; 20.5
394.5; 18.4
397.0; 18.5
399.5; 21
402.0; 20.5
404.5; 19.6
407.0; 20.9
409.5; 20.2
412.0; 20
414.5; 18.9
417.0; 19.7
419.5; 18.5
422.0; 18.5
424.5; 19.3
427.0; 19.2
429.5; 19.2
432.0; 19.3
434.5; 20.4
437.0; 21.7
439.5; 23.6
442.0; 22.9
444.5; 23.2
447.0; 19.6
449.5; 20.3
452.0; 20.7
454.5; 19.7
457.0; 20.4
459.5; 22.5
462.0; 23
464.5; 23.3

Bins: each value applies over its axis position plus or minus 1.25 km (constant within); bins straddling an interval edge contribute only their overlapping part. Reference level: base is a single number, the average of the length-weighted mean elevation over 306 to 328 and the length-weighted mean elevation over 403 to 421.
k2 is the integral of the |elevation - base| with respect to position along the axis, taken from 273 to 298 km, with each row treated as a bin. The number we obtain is 34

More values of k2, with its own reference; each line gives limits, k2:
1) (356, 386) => 69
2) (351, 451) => 228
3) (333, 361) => 41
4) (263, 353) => 179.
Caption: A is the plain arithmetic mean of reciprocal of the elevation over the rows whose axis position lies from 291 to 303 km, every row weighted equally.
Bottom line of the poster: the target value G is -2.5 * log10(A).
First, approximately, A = 0.042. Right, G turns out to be 3.44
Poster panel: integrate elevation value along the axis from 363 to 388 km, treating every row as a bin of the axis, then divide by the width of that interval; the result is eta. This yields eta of 19.4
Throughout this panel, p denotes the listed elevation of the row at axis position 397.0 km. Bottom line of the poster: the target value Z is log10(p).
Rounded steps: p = 18.5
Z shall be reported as 1.27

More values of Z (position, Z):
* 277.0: 1.36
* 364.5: 1.34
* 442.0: 1.36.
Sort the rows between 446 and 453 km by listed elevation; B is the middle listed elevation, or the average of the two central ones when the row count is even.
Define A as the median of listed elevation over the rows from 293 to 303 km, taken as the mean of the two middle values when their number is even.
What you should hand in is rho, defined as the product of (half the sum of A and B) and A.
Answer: 521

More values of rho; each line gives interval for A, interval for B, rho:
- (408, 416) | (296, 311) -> 447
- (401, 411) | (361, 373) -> 409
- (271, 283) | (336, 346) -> 576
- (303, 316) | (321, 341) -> 592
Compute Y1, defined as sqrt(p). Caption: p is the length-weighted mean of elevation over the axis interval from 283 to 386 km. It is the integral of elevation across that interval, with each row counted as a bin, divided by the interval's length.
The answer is 4.7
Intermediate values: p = 22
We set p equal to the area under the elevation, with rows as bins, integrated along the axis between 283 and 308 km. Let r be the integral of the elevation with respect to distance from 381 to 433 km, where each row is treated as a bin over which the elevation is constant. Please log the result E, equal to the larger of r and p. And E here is 1010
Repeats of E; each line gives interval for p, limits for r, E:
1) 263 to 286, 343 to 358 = 559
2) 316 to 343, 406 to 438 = 648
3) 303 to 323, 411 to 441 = 596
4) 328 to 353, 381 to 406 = 554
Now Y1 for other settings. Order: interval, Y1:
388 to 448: 4.5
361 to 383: 4.4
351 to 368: 4.6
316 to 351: 4.8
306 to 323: 5.0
